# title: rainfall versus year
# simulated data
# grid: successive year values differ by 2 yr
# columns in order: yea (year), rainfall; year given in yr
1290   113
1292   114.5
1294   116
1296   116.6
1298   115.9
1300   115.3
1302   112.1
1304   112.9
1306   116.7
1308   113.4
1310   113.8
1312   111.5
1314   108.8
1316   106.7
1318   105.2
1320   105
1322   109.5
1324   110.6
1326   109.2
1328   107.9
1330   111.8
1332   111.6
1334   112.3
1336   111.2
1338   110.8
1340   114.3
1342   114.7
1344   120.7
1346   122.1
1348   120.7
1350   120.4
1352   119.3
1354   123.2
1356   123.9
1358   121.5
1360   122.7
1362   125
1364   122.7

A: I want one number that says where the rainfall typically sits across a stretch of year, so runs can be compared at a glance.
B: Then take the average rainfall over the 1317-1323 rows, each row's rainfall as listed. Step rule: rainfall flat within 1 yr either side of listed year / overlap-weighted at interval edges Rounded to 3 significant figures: 107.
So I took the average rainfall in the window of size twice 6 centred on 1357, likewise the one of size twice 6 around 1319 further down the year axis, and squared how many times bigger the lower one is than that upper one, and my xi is 0.77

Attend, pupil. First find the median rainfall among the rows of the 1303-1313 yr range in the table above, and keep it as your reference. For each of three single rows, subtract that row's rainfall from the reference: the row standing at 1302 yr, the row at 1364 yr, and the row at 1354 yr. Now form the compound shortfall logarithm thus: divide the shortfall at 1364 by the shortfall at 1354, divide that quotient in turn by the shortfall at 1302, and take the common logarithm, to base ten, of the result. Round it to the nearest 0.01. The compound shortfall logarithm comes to -0.14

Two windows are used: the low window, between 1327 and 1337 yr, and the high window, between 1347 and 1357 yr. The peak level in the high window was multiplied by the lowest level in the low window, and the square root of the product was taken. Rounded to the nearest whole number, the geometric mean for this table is 116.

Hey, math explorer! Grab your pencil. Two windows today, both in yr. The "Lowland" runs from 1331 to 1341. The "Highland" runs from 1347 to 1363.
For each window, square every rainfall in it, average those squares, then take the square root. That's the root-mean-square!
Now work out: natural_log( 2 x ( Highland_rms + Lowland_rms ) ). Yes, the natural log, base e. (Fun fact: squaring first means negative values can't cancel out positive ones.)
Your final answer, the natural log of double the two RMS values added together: 6.15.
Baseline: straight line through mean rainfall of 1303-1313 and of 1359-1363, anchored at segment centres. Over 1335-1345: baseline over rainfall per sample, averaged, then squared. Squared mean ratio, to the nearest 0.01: 1.10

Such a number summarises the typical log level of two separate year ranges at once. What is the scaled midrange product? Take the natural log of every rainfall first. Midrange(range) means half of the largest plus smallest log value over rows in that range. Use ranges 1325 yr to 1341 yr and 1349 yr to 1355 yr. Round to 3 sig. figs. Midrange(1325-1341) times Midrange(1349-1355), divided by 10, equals 2.26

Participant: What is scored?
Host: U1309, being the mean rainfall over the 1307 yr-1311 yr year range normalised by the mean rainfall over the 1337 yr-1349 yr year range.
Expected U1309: 0.97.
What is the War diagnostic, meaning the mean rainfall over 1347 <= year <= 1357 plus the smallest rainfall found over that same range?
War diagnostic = 241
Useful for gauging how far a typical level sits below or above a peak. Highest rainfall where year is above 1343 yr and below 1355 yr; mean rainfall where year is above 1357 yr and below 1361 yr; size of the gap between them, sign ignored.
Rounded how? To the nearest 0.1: 1.1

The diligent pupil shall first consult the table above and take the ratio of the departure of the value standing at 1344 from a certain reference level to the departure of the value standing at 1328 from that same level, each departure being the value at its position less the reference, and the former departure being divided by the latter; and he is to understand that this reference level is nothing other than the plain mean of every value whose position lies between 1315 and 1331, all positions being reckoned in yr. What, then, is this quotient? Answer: -37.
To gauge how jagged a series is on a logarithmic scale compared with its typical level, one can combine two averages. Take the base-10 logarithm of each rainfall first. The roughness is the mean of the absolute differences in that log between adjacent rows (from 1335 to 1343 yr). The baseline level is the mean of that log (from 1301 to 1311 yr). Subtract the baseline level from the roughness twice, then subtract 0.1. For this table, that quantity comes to -4.21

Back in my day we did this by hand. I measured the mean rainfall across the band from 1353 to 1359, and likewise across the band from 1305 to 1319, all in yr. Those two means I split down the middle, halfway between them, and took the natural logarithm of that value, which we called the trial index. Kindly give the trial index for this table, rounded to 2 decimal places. 4.76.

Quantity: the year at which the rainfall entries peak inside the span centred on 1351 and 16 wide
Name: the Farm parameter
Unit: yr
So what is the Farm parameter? 1356 yr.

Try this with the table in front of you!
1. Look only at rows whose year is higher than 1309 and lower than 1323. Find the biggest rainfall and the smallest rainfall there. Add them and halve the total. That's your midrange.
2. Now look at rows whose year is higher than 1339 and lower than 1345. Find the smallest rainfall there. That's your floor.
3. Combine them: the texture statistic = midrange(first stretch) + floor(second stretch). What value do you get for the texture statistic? 224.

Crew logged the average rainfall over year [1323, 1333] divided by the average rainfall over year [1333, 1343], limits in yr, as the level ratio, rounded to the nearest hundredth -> 0.98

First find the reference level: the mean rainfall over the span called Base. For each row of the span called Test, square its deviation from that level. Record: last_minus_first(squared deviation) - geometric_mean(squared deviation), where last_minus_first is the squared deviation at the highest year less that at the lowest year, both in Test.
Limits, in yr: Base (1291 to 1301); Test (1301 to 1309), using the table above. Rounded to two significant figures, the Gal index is -12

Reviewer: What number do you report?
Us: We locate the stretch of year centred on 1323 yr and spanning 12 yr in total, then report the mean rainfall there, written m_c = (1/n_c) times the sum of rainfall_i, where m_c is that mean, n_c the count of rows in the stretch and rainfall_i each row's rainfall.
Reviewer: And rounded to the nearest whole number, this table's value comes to 108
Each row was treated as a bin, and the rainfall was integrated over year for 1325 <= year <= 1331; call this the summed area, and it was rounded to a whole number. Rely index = 658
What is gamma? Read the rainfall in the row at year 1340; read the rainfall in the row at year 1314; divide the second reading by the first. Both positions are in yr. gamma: 0.95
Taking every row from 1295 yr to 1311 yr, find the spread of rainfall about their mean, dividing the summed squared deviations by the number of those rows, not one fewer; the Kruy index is 1.7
